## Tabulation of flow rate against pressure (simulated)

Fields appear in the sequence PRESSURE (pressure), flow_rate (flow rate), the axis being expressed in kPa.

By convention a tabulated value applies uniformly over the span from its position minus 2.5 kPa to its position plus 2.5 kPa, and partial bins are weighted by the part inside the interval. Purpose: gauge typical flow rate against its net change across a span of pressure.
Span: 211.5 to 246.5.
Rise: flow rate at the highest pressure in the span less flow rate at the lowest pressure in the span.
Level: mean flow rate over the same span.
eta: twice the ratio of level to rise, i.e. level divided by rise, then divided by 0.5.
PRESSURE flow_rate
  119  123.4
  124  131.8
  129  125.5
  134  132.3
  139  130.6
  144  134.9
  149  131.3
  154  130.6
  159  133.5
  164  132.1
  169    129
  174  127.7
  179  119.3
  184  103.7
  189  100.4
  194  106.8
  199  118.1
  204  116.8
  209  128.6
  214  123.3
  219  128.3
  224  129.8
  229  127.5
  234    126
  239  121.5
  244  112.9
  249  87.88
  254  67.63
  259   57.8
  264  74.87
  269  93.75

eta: -24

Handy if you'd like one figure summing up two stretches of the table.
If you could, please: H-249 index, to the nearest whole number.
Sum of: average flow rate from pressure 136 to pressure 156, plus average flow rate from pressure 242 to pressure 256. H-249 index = 221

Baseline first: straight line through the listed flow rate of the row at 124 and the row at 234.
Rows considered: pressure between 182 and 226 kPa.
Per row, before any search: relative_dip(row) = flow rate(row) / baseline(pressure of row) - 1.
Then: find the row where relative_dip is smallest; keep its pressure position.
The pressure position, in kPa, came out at 189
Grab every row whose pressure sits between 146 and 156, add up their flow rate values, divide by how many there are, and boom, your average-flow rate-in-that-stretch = 131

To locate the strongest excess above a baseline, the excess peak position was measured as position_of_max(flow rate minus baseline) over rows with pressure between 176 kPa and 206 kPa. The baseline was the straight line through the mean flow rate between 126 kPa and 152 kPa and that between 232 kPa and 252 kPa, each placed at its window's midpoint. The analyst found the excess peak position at 199 kPa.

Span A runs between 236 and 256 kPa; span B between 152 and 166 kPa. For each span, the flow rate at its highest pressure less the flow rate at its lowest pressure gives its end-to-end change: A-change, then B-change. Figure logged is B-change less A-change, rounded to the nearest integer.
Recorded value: 55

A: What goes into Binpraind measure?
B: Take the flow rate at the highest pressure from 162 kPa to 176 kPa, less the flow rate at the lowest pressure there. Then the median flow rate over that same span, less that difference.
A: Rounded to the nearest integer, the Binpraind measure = 133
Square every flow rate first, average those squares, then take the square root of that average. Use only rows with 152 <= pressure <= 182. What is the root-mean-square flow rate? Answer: 128.8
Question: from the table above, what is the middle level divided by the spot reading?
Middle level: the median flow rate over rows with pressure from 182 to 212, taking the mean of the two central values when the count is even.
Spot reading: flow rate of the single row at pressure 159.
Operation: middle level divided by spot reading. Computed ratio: 0.84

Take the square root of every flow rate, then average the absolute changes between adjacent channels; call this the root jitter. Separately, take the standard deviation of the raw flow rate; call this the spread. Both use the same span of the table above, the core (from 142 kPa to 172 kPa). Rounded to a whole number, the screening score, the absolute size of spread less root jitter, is 2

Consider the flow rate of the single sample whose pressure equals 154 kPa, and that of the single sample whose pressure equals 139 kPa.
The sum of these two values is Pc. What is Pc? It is 261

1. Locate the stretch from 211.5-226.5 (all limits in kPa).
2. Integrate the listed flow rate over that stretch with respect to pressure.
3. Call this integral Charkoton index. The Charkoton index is 1907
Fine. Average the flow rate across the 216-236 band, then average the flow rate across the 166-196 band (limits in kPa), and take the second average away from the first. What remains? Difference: 13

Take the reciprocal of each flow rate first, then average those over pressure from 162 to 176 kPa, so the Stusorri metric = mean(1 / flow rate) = 0.0077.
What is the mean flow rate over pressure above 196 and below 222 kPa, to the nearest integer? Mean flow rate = 123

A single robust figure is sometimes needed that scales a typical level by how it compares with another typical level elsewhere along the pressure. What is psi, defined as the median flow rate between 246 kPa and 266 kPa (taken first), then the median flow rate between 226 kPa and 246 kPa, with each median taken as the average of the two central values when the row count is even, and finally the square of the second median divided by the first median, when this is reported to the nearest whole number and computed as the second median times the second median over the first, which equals 215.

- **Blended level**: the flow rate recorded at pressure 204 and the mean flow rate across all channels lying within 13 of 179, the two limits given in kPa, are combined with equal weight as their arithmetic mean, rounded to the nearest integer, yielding 116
